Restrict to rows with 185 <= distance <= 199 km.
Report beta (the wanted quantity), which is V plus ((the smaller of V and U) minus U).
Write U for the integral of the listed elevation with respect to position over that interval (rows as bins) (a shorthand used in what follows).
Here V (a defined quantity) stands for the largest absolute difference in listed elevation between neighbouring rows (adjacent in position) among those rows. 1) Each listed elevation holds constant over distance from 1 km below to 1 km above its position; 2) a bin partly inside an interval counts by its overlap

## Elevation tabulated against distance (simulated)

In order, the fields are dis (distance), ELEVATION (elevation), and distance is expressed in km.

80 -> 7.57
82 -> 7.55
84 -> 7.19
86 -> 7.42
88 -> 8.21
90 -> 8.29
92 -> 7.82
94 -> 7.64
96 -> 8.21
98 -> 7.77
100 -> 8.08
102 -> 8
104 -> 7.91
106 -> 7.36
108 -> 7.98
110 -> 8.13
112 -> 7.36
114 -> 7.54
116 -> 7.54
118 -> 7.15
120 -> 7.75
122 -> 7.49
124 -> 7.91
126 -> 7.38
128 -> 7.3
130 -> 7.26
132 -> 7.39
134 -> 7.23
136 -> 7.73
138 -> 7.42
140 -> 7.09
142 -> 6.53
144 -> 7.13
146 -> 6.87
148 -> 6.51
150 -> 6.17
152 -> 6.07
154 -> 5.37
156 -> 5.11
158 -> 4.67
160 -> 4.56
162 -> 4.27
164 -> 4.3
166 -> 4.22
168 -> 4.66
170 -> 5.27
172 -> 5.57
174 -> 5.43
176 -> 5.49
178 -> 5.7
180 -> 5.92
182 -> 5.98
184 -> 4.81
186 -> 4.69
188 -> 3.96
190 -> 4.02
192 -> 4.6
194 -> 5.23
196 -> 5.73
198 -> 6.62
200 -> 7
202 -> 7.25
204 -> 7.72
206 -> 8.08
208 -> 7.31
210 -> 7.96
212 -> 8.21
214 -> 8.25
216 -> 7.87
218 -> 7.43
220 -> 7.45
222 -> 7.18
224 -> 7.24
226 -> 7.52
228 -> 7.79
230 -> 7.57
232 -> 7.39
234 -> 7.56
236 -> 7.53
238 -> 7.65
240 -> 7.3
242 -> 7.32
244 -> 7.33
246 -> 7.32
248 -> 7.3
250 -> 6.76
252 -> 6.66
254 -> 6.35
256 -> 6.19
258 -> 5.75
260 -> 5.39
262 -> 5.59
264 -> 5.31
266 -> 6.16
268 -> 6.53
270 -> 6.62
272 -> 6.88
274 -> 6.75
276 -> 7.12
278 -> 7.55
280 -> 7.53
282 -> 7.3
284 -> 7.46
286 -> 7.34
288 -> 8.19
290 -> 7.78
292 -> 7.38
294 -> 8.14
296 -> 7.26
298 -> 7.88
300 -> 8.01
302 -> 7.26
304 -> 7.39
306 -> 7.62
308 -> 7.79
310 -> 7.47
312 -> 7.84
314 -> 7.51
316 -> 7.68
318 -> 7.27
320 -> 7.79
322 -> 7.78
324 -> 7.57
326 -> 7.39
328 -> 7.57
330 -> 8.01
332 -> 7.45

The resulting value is -68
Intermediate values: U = 70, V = 0.89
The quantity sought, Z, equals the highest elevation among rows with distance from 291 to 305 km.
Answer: 8.14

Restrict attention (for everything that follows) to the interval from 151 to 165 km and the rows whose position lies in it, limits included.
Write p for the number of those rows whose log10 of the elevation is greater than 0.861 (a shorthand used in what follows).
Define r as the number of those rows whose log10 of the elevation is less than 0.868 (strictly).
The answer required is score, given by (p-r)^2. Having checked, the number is 49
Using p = 0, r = 7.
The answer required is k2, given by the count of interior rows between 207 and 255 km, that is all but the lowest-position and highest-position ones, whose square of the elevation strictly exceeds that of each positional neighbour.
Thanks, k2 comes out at 6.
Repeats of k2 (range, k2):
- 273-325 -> 9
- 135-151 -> 1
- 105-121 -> 1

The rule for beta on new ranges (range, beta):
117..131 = -103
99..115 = -123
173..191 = -90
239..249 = -73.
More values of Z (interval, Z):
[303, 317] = 7.84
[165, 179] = 5.7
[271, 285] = 7.55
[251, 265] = 6.66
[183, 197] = 5.73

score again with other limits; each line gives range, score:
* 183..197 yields 49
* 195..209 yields 4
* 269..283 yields 4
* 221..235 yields 9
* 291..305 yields 9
